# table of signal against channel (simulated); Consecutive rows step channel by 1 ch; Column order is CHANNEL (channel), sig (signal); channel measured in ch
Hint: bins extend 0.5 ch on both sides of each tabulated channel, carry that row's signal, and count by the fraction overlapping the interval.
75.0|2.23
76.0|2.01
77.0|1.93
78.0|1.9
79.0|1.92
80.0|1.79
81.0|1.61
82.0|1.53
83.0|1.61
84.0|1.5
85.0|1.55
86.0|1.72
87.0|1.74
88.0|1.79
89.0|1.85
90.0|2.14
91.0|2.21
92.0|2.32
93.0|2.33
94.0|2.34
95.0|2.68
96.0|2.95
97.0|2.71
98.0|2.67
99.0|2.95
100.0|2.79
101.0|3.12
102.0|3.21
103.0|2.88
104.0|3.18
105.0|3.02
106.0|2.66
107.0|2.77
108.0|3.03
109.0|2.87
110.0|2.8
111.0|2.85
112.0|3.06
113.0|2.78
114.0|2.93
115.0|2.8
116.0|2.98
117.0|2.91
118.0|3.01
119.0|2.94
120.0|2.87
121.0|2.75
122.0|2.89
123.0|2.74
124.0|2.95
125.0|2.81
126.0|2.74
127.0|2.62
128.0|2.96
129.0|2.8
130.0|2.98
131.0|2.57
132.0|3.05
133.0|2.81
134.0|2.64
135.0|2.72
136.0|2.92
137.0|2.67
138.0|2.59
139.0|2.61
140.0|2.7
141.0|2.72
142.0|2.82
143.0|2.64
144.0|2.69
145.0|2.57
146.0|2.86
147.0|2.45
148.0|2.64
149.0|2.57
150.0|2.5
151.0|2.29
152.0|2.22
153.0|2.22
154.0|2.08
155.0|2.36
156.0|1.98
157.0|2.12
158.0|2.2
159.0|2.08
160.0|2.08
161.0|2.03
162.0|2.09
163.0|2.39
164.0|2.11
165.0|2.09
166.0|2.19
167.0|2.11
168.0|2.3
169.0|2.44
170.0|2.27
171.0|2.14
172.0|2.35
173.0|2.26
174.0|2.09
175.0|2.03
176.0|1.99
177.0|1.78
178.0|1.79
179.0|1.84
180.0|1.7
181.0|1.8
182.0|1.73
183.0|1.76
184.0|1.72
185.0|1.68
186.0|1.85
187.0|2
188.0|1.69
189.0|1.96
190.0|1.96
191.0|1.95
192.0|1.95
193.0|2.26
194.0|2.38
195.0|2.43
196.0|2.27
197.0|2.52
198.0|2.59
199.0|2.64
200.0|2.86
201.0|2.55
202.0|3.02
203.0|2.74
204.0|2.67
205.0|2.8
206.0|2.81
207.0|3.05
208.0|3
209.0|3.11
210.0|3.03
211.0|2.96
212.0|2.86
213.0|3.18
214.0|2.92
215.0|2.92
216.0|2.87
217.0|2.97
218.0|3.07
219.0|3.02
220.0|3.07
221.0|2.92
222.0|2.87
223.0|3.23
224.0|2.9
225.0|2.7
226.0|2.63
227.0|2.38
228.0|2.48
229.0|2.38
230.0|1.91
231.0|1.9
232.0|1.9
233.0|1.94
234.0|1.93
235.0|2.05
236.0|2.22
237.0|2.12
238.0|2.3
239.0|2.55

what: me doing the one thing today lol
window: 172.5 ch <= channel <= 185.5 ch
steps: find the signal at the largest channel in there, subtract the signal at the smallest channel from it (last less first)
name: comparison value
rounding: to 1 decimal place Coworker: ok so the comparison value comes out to -0.6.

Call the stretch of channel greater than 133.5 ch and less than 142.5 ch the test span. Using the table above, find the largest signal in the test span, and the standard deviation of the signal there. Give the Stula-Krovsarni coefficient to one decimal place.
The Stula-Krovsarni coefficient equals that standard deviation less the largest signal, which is -2.8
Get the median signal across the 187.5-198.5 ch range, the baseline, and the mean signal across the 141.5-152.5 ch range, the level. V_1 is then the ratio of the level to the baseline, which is 1.14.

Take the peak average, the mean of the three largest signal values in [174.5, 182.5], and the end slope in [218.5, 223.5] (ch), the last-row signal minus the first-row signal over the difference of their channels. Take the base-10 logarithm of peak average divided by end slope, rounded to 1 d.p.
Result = 1.6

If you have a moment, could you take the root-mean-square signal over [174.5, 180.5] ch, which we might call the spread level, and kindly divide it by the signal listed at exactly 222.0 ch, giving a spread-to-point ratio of 0.6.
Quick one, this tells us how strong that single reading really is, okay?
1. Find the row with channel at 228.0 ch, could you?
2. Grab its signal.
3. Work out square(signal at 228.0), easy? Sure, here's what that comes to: 6.2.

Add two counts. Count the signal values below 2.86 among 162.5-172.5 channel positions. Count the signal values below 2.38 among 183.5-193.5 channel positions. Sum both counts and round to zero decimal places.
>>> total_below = 20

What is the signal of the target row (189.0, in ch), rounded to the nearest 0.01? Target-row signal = 1.96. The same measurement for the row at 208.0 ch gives 3.00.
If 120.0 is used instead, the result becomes 2.87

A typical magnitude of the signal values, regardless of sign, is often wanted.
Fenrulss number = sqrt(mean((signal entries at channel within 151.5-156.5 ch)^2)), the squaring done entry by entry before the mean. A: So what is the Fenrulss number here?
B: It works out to 2.2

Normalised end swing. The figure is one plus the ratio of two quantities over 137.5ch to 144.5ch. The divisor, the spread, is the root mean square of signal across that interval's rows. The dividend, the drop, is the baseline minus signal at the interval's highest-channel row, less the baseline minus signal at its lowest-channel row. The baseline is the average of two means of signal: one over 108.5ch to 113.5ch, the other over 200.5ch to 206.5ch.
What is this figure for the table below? 0.96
